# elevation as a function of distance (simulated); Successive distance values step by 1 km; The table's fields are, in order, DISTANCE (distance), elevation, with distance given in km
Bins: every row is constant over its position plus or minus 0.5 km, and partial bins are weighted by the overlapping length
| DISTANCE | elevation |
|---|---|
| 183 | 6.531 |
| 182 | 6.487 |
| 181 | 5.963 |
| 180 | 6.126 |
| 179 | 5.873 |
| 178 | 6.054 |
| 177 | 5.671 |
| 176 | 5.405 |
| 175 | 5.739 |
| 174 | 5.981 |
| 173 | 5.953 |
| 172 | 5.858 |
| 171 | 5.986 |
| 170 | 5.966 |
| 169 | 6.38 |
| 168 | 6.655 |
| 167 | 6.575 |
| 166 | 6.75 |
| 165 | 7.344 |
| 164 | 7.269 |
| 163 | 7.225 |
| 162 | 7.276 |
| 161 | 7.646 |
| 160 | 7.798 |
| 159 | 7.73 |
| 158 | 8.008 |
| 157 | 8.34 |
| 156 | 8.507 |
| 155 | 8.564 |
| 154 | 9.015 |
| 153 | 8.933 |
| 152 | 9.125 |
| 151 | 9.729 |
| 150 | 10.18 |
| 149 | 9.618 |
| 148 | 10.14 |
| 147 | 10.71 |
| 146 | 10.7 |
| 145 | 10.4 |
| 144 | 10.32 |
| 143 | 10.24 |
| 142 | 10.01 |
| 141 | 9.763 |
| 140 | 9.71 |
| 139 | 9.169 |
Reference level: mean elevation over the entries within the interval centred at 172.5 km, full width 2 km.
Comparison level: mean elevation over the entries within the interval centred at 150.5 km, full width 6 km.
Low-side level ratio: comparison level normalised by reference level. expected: 1.6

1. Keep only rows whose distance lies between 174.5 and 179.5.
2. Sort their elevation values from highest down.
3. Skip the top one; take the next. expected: 5.873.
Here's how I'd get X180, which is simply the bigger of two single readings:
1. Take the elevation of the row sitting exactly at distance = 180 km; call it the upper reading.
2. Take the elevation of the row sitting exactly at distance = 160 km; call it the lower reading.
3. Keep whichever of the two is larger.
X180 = 7.8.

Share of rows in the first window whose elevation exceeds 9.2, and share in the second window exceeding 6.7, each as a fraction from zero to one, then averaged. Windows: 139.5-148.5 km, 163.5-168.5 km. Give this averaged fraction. 0.80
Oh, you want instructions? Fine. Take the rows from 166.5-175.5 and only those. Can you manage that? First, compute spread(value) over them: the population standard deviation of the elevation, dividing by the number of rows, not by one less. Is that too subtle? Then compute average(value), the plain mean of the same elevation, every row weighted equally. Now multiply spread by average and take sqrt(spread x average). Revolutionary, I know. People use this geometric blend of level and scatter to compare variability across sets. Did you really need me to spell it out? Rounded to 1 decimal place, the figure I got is 1.4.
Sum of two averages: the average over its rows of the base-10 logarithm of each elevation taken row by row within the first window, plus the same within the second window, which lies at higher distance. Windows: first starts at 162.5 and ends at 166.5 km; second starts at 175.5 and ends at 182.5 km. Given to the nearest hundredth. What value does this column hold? 1.63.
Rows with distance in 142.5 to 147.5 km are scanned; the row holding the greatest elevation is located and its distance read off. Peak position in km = 147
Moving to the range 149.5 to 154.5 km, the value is 150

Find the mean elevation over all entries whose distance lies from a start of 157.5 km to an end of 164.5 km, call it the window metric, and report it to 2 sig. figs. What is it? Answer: 7.6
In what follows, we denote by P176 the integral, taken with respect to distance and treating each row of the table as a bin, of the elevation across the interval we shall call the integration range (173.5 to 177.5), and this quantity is 23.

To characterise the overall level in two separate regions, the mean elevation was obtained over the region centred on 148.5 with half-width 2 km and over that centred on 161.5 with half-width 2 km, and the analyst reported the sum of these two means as 17.6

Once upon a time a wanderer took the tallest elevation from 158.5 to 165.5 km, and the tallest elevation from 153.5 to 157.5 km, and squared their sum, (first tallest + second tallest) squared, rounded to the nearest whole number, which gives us 283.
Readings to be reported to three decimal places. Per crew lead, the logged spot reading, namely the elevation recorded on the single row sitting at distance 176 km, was 5.405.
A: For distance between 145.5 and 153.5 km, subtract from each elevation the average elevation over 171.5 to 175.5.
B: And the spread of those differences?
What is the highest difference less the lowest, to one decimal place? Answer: 1.8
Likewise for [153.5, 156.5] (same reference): 0.5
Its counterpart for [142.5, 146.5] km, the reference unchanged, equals 0.5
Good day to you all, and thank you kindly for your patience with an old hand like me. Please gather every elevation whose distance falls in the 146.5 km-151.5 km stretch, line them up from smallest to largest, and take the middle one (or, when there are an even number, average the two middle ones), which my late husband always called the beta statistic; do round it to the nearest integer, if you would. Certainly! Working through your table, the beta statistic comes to 10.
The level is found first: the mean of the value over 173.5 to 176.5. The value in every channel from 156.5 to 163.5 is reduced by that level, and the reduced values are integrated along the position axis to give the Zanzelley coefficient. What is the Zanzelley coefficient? 14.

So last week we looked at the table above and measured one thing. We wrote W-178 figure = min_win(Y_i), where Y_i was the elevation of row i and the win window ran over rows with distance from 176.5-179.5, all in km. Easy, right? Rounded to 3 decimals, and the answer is 5.671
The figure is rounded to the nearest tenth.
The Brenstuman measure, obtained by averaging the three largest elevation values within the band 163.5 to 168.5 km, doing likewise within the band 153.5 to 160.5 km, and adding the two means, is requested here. 15.8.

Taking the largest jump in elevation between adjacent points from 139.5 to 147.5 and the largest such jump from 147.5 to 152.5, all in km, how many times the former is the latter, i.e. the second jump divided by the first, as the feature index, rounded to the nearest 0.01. 2.01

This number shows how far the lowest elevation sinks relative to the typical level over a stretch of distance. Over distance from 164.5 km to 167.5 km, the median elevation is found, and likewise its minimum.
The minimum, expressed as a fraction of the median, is 0.974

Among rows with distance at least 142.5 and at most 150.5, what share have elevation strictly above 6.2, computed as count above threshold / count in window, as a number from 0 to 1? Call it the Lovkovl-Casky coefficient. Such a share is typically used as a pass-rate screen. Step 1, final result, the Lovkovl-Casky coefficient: 1.00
